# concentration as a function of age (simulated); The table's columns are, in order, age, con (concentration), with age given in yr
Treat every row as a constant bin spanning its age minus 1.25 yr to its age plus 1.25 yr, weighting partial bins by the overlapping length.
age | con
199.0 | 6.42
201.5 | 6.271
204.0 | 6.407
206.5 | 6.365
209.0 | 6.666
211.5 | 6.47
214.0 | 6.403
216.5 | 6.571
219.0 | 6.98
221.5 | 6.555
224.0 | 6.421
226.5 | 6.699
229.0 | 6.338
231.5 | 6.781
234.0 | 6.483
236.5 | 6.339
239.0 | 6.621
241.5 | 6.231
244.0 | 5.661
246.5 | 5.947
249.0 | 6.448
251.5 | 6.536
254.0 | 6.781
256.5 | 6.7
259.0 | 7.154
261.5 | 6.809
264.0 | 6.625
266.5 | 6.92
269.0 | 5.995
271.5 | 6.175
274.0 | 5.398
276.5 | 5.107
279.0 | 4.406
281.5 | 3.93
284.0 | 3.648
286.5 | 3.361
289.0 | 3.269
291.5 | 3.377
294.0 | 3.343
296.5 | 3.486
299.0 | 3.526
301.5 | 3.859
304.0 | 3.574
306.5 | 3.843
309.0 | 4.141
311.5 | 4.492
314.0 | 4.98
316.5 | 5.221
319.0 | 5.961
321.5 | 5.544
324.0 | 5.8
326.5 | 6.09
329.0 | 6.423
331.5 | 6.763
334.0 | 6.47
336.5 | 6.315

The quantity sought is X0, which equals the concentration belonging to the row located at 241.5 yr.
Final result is 6.231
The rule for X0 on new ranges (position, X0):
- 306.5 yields 3.843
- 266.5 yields 6.92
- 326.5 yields 6.09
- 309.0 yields 4.141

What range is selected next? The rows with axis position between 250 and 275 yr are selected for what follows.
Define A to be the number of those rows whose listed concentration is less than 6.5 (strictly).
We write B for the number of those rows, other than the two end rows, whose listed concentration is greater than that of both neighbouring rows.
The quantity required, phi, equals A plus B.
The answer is 7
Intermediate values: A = 3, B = 4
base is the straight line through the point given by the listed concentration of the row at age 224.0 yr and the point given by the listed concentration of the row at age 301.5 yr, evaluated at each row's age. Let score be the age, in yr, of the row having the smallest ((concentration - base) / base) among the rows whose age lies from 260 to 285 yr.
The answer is 284.0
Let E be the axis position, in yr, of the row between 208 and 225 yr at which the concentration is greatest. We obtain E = 219.0 yr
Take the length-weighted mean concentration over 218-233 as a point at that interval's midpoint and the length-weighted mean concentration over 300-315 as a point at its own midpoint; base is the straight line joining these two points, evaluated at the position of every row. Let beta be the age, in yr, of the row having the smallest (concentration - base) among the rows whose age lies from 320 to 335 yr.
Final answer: 321.5 yr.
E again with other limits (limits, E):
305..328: 326.5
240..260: 259.0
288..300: 299.0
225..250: 231.5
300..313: 311.5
